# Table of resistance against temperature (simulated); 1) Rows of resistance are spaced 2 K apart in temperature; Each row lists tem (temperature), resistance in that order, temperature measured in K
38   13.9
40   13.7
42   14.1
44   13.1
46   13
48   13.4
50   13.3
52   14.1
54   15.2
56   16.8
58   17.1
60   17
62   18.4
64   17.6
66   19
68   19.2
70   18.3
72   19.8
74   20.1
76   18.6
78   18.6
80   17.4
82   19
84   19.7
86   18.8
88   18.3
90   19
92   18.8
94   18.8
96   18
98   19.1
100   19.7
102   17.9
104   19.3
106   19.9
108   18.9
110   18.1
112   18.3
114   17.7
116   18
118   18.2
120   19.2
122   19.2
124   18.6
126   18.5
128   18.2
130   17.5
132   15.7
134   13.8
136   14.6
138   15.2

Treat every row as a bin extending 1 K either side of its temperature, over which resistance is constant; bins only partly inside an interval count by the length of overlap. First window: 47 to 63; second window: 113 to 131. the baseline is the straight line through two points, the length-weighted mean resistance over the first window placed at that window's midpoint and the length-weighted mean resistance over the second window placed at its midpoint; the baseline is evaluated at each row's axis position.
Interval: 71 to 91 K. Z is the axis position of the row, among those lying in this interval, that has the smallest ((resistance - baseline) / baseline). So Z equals 80 K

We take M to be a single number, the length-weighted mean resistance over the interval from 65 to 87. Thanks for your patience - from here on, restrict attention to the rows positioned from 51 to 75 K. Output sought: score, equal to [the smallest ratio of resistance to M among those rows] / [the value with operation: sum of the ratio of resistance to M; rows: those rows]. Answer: 0.0663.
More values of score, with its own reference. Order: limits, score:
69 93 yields 0.0769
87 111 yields 0.0793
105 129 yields 0.0794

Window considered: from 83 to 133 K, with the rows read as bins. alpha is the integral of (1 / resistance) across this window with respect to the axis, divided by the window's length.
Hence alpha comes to 0.0541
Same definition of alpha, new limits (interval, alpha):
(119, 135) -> 0.0575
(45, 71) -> 0.0624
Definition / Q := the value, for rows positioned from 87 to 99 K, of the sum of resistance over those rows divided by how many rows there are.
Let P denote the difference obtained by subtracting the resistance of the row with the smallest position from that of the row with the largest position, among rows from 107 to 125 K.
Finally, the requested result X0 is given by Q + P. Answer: 18.4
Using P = -0.3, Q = 18.7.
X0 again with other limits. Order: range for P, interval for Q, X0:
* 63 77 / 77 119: 19.6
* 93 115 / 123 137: 15.6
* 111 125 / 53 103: 18.7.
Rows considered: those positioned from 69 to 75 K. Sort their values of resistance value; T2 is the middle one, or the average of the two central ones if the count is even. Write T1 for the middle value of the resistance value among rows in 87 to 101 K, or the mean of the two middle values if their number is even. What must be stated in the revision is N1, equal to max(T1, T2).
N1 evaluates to 19.8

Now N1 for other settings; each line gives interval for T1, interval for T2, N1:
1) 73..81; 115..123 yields 18.7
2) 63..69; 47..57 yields 19.0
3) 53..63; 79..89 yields 18.8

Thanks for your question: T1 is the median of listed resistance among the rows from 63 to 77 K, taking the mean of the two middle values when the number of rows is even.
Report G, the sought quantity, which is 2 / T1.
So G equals 0.105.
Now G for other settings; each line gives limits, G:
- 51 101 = 0.108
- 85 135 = 0.108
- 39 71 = 0.125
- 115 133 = 0.110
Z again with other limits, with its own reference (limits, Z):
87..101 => 96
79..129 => 128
